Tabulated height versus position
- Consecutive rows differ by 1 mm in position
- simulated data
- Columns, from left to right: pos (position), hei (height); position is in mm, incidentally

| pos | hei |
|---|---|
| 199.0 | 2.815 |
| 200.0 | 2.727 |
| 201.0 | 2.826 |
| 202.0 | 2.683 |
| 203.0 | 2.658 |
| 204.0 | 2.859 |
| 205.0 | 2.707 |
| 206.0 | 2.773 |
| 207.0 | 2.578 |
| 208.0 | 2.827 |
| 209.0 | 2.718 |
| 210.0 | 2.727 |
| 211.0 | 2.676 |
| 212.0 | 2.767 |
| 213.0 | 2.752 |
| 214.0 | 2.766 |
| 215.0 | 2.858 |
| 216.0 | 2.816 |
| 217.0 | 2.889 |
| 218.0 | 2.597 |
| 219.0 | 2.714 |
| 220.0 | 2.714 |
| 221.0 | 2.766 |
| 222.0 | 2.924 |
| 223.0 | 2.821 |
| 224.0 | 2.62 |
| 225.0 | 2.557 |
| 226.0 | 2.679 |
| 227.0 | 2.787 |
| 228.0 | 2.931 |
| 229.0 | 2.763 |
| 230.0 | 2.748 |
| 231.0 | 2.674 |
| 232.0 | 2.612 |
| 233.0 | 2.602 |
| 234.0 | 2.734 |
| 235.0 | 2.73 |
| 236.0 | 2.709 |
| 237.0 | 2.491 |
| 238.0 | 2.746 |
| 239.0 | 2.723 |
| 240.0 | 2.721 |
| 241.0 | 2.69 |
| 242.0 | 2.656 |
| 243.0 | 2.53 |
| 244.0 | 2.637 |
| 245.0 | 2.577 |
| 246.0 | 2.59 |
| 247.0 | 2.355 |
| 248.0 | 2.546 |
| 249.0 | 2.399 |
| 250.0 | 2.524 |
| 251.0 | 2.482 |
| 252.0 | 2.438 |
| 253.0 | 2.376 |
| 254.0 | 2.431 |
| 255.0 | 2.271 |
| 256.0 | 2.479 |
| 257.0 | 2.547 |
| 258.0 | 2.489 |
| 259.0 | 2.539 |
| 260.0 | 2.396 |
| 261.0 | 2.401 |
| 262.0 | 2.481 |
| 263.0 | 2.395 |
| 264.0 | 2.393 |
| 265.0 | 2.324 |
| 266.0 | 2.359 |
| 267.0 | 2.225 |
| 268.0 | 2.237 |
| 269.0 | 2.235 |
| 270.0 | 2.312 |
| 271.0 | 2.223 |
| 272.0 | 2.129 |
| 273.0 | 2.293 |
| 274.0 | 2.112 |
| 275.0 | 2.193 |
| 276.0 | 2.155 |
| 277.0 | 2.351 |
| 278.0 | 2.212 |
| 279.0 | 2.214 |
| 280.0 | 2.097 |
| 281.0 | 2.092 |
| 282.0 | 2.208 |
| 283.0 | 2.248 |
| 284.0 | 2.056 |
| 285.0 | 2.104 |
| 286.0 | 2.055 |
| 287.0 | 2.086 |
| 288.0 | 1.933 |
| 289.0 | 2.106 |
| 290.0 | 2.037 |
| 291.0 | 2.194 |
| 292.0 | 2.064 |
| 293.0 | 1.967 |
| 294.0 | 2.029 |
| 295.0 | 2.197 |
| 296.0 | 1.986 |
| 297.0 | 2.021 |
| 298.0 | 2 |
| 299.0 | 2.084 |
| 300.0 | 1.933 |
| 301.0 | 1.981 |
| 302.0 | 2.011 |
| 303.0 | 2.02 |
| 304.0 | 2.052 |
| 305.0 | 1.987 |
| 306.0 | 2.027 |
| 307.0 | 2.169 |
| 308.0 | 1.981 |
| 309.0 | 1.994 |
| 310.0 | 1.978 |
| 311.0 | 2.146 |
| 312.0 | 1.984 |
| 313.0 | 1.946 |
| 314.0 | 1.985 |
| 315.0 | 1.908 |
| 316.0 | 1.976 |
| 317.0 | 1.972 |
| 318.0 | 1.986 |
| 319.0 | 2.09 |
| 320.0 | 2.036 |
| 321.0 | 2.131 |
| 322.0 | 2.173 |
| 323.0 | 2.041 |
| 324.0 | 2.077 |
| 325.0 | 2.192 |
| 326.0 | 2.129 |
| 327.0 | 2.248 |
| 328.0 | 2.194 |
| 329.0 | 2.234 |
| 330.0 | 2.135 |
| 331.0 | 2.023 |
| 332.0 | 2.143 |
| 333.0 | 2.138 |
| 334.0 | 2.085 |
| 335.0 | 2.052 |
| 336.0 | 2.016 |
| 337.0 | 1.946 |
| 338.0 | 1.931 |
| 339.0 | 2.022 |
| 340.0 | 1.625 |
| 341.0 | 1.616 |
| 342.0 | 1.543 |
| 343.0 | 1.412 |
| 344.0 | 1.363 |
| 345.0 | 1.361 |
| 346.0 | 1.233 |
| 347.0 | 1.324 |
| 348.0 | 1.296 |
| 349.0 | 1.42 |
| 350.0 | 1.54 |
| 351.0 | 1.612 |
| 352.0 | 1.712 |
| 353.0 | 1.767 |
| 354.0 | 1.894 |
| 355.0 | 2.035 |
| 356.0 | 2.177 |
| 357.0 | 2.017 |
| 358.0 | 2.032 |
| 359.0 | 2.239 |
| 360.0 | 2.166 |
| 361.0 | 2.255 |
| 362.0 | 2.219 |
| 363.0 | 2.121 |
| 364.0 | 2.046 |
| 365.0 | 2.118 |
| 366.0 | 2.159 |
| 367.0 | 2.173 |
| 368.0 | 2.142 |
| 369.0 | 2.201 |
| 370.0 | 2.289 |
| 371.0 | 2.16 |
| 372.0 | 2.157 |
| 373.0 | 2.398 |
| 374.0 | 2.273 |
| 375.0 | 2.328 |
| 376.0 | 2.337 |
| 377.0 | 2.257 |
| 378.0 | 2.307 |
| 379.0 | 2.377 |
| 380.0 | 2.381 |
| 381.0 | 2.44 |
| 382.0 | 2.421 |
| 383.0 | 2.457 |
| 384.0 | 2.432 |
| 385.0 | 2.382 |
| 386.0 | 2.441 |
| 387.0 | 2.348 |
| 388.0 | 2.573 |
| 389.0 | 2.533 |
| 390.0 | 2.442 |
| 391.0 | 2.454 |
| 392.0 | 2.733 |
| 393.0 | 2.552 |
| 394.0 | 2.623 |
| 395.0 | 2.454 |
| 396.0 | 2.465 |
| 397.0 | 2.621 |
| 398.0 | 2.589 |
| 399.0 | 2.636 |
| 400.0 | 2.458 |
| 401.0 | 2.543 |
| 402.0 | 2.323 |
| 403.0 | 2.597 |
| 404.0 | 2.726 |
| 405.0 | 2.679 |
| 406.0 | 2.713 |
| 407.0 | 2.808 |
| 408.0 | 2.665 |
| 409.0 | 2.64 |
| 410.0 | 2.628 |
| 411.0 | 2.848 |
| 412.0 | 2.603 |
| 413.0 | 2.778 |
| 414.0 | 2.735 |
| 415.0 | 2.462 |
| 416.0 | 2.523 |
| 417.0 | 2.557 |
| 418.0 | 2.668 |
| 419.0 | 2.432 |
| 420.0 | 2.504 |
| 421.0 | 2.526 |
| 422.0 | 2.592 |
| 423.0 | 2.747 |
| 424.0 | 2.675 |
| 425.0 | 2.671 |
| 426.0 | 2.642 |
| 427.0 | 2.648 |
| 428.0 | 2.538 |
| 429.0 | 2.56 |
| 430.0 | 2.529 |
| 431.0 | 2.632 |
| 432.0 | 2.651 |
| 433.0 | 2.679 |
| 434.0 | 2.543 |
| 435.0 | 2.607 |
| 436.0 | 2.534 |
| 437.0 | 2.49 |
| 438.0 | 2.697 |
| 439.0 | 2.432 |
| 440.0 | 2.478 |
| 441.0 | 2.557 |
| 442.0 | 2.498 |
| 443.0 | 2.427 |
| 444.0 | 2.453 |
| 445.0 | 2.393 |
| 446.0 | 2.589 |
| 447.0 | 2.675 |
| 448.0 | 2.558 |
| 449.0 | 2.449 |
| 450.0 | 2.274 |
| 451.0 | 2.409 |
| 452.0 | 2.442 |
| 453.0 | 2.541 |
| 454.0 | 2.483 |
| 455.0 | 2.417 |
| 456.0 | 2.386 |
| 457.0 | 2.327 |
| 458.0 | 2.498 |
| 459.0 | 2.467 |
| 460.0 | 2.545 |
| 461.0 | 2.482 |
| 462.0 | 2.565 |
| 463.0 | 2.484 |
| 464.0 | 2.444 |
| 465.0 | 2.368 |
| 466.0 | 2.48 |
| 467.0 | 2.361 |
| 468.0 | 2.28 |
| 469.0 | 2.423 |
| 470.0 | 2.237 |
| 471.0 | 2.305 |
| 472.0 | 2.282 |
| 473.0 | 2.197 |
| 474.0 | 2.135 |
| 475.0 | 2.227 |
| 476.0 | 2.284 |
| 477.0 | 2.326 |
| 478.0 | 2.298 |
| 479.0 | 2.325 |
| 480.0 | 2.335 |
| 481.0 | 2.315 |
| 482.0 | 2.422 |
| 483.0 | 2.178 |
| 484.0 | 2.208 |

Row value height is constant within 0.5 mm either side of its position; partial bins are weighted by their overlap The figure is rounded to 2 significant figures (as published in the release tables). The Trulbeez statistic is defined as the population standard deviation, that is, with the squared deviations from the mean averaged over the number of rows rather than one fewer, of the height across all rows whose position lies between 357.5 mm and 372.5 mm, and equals 0.068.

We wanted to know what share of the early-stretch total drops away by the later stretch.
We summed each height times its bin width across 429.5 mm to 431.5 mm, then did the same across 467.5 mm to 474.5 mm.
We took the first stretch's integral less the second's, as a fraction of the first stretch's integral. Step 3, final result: -2.1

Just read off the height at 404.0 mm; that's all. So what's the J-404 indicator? 2.726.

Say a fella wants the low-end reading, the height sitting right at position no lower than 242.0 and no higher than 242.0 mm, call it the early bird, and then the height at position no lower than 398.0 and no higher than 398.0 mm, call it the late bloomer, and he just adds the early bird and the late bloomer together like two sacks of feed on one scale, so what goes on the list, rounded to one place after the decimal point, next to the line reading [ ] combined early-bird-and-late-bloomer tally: 5.2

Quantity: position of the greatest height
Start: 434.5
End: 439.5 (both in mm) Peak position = 438.0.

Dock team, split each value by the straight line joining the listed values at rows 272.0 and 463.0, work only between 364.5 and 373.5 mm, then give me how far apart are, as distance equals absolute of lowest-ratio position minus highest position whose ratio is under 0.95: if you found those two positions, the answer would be 7 mm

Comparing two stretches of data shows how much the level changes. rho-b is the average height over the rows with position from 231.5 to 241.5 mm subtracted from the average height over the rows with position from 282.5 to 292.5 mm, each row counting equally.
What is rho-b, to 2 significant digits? -0.59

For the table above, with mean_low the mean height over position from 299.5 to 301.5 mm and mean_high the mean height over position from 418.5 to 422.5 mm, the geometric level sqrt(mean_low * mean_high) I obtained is 2.2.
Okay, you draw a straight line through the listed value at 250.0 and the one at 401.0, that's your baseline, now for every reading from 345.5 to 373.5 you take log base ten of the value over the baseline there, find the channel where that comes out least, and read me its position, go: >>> 346.0 mm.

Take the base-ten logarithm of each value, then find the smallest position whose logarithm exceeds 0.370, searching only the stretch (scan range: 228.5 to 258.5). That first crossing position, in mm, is 229.0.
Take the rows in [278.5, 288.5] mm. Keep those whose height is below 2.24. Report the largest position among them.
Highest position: 288.0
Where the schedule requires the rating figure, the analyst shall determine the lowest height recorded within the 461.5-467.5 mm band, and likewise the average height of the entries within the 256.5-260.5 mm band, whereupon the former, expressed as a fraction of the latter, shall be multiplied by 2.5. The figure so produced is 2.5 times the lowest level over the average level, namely 2.4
